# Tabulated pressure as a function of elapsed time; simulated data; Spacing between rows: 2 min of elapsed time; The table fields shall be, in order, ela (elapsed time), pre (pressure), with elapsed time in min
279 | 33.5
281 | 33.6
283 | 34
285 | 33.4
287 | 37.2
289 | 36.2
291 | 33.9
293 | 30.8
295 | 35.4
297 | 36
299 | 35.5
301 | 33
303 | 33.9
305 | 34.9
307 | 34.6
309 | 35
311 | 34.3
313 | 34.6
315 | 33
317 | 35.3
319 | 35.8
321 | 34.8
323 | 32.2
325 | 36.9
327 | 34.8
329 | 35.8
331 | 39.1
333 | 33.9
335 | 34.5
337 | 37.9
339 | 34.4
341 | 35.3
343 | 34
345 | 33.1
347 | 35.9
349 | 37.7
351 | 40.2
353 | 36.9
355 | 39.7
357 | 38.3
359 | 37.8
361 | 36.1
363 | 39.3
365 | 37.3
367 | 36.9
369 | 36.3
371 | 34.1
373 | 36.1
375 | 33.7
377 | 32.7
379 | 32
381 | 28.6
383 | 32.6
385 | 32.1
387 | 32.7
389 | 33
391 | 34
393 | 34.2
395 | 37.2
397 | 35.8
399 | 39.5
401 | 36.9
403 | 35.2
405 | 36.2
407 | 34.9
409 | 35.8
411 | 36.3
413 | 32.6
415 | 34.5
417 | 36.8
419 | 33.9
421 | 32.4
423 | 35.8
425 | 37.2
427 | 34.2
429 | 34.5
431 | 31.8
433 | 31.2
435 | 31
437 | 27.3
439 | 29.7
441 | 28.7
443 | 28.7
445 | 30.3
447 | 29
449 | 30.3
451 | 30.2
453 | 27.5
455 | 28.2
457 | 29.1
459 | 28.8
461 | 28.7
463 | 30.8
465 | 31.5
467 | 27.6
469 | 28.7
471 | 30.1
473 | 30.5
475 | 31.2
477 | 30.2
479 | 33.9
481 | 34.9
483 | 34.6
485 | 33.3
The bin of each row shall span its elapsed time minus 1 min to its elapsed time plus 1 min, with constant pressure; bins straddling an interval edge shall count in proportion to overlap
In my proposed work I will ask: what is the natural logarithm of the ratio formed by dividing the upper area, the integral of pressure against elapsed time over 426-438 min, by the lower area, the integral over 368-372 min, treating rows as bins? 1.0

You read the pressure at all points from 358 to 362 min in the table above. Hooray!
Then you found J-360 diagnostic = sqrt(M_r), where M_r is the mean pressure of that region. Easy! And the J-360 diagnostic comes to 6.08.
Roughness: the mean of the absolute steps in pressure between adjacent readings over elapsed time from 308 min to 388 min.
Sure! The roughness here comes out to 1.94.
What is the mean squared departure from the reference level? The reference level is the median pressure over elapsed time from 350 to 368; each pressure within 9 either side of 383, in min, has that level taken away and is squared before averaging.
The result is 31.6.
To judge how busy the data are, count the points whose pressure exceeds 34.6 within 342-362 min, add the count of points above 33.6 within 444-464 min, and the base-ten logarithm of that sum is 0.90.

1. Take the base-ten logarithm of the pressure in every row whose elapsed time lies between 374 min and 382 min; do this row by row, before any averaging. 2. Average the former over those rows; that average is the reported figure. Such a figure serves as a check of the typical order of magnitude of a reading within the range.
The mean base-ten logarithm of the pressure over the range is 1.50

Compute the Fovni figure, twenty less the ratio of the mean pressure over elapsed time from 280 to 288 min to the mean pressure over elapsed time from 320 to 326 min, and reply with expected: 19.0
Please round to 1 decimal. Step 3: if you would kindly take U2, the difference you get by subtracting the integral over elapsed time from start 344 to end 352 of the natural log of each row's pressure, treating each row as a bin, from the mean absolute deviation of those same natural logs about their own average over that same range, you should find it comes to -28.7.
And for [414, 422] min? -28.3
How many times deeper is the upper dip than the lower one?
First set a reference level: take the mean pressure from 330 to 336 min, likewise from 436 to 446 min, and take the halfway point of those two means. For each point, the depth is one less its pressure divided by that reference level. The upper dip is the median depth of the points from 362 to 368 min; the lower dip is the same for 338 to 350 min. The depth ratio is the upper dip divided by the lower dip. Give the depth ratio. 2.0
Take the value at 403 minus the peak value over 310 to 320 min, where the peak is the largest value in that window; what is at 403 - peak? -1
